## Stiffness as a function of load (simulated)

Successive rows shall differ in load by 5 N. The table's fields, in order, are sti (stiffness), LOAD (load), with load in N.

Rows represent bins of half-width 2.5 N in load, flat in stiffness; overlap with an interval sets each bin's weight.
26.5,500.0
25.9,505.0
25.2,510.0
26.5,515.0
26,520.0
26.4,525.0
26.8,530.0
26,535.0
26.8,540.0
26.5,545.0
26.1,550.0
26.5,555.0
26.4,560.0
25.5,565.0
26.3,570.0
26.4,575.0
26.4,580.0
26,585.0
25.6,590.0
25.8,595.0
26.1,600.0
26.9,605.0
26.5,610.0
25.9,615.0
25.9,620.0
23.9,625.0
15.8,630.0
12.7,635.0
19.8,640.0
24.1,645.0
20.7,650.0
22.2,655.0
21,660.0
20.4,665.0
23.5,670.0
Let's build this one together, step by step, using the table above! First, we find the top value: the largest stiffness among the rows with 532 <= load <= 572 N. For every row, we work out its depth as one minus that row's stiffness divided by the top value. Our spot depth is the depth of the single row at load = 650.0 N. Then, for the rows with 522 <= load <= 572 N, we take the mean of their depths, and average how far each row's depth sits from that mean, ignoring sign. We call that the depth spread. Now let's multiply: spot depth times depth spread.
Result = 0.002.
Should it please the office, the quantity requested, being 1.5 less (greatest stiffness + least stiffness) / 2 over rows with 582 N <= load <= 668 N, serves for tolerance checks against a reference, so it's -18.3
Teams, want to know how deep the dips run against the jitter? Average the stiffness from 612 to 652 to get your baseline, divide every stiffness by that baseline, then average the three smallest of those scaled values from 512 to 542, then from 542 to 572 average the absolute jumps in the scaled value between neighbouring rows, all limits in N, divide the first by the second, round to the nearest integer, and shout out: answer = 50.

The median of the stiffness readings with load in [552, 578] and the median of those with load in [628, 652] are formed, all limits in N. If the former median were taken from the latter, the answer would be -6.6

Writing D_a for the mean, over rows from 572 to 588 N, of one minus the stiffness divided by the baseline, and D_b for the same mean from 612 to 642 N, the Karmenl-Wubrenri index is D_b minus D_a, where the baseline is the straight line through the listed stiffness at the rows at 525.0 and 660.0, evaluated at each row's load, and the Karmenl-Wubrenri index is 0.16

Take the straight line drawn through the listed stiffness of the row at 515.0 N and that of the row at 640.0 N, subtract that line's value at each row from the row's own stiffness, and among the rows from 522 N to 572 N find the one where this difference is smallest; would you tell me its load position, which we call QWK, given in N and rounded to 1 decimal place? 525.0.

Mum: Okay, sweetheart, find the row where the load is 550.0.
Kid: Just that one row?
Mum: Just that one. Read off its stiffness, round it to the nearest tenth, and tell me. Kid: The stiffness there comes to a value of 26.1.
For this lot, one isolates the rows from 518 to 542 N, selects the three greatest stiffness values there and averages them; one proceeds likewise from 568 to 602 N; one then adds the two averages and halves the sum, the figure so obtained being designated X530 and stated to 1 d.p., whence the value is 26.5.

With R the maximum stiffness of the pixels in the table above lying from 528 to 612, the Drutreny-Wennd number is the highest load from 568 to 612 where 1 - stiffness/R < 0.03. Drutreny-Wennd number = 610.0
